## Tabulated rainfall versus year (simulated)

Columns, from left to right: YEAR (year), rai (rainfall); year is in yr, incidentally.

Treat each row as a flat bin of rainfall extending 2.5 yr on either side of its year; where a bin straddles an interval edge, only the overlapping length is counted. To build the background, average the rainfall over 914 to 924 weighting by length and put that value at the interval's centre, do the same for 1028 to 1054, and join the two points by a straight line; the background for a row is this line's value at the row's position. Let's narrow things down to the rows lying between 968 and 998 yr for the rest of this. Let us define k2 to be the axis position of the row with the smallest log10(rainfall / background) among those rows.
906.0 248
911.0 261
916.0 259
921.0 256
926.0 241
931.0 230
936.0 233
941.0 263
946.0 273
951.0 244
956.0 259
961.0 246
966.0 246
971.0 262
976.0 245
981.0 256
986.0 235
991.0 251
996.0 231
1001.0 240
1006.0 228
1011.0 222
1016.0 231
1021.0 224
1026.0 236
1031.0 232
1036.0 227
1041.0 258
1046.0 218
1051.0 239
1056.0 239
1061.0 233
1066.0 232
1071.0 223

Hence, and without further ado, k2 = 996.0 yr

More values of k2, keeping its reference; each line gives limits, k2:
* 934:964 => 936.0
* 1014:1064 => 1046.0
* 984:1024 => 1011.0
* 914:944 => 931.0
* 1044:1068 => 1046.0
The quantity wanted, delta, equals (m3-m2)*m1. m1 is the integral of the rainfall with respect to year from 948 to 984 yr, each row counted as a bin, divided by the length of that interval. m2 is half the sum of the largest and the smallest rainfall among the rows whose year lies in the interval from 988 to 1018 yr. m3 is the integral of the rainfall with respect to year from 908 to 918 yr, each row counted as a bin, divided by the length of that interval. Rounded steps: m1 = 251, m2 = 236.5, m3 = 259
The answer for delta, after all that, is 5766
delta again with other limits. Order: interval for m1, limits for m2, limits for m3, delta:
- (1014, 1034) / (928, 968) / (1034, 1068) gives -3734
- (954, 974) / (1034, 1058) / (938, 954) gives 5343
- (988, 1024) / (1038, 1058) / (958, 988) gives 2496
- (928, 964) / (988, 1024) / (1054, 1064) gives -212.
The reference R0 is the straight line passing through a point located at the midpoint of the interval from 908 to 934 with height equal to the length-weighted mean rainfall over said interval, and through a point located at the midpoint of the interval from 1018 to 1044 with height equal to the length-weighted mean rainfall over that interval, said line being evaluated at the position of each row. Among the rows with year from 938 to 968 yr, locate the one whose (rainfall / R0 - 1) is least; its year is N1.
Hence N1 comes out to 951.0 yr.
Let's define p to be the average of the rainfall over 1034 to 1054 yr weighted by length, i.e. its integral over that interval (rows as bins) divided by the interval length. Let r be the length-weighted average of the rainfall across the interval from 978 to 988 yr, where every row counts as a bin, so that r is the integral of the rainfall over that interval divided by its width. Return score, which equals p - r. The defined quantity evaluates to -10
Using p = 236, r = 246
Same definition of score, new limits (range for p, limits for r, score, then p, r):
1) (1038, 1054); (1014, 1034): 7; 238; 231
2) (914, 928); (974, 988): 6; 252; 246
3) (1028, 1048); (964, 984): -18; 234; 252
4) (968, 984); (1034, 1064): 18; 253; 236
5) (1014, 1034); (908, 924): -27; 231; 258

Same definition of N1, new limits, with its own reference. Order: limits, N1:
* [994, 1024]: 1011.0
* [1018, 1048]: 1046.0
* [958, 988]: 986.0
